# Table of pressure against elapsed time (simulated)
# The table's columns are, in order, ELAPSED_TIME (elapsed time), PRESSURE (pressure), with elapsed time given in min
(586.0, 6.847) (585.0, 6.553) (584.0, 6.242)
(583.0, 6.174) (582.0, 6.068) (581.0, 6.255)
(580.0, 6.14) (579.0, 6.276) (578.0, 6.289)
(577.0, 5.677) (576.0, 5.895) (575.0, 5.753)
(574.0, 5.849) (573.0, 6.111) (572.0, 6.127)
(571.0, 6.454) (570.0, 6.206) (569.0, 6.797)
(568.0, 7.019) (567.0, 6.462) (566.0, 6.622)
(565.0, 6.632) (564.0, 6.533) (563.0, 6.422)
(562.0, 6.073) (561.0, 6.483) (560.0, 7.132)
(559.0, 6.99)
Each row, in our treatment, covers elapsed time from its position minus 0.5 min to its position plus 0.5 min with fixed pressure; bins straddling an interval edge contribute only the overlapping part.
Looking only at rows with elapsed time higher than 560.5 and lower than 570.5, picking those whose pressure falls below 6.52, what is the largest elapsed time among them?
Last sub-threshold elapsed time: 570.0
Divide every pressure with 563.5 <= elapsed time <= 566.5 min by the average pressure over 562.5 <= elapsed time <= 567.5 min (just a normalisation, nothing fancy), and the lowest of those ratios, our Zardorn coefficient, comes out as 1.00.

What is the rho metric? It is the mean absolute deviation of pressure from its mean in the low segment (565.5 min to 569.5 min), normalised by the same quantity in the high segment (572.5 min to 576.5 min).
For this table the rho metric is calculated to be 1.8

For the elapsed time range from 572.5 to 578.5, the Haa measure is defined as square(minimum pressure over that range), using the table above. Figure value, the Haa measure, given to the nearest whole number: 32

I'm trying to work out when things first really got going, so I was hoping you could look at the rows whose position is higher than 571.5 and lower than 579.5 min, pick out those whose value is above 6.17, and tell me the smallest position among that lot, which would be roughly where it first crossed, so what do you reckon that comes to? 578.0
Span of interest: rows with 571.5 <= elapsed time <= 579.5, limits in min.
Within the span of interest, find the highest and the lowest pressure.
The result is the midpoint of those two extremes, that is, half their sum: 5.98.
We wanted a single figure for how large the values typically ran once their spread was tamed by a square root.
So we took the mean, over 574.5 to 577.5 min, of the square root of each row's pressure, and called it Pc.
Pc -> 2.40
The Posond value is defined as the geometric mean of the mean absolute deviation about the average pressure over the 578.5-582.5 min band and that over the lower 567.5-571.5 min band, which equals 0.15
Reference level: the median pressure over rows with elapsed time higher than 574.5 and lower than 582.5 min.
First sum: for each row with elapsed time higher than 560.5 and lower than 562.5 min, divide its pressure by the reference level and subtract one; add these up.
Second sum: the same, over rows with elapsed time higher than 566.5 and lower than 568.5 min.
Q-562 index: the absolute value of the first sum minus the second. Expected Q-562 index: 0.15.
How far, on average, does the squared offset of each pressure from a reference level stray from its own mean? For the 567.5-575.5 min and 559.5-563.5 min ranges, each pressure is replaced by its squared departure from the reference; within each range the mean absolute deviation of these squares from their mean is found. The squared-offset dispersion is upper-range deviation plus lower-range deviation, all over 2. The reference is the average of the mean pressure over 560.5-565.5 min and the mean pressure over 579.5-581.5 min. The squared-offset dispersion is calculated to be 0.19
